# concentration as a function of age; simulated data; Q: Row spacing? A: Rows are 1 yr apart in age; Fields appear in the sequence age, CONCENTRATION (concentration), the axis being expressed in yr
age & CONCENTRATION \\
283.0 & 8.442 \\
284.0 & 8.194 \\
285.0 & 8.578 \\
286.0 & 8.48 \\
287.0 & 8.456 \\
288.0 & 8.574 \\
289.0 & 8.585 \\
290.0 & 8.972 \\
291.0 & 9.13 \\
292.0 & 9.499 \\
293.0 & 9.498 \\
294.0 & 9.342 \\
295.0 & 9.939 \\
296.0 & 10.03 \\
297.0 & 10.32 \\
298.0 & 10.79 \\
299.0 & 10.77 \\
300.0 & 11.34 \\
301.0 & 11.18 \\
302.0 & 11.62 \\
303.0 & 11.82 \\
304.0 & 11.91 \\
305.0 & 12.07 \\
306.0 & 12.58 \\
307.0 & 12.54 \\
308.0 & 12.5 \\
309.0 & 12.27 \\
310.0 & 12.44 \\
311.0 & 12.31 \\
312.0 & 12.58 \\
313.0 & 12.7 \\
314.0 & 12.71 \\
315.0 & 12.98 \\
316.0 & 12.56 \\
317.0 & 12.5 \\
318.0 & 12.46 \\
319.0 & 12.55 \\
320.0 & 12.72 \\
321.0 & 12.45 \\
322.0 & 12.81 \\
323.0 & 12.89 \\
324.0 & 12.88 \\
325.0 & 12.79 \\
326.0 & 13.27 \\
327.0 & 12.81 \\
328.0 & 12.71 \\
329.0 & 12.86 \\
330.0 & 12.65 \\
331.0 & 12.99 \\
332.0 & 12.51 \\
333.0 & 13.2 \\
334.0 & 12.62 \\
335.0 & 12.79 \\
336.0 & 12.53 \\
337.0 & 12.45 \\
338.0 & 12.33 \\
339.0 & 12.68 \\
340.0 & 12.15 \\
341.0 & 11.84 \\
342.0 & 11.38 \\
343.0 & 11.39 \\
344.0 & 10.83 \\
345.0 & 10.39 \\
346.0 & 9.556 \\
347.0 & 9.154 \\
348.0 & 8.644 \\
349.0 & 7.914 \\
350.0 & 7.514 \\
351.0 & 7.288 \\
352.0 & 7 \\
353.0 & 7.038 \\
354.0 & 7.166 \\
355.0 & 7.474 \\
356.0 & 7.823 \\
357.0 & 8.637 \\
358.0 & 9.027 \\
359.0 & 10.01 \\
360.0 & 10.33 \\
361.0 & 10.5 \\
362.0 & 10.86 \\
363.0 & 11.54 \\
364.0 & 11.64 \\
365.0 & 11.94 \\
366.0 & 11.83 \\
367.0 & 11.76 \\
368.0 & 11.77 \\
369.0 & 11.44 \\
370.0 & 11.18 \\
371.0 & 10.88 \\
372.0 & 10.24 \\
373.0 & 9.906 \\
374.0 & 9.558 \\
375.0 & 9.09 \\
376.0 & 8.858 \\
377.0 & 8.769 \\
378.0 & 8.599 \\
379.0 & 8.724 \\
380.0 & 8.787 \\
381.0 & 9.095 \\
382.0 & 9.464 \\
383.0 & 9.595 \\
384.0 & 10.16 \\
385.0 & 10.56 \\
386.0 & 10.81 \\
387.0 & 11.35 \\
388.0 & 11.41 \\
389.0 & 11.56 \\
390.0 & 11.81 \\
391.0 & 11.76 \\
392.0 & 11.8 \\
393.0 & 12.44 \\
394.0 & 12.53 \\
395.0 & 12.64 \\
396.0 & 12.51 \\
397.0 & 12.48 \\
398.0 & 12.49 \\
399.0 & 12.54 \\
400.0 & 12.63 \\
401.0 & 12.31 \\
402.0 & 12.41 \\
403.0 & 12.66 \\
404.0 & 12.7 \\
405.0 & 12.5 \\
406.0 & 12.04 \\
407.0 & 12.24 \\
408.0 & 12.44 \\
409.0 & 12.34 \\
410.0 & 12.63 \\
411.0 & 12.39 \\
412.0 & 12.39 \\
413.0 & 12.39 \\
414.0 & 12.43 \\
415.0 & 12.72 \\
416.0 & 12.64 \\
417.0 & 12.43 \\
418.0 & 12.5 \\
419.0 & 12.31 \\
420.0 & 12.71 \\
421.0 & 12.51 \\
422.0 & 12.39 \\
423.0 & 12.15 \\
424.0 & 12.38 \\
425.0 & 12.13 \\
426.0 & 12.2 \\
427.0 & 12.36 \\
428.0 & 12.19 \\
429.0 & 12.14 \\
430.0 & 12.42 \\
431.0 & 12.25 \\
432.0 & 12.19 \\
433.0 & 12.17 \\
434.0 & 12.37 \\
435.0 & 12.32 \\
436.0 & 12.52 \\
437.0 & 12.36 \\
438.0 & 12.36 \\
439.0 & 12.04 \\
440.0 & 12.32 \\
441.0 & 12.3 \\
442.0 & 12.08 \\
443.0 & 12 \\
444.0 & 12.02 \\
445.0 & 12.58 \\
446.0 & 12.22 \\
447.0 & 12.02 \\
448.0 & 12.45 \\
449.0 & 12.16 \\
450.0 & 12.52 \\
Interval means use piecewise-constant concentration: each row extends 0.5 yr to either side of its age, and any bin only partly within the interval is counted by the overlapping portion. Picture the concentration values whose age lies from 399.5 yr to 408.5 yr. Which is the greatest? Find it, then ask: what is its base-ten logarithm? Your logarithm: 1.10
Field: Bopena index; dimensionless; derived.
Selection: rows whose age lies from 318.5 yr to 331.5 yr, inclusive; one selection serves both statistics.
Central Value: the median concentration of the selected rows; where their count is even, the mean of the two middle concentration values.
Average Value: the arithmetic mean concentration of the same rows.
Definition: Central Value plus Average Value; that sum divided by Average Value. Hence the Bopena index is 2.00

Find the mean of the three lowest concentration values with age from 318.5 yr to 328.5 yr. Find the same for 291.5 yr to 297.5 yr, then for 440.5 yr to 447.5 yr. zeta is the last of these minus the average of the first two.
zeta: 1.0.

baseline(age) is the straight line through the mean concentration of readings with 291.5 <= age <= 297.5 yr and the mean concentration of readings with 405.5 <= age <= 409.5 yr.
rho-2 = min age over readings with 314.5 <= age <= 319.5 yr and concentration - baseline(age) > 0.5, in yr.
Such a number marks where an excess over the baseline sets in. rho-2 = 315.0 yr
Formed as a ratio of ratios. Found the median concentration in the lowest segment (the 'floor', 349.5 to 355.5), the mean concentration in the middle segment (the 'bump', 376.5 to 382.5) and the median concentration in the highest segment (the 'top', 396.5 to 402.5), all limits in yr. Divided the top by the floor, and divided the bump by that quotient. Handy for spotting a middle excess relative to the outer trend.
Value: 5.2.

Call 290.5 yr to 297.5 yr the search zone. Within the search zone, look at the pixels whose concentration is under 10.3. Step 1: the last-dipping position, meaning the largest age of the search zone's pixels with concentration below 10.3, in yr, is 296.0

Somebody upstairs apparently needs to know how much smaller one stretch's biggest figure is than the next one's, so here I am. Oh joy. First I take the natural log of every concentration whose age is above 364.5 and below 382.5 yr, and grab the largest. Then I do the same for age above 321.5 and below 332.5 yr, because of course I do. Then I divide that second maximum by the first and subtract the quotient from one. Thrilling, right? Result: -0.04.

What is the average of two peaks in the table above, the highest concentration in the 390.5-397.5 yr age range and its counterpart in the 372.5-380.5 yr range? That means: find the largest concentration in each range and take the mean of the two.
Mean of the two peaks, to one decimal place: 11.3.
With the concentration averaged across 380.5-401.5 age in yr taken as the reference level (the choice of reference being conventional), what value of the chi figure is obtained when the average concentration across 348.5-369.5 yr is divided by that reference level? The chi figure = 0.83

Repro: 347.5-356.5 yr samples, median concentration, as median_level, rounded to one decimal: 7.5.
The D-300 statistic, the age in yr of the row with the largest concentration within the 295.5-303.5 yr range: 303.0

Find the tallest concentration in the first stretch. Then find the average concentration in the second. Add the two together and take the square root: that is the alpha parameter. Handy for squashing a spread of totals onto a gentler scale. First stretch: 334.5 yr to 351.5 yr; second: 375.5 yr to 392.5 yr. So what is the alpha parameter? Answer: 4.79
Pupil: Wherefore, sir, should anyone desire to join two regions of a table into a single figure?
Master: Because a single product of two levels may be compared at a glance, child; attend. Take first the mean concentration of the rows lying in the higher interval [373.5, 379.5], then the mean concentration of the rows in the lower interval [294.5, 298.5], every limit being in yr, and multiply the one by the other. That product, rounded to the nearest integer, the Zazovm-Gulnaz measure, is 92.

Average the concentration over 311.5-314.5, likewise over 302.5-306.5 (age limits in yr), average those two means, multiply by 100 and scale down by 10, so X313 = 124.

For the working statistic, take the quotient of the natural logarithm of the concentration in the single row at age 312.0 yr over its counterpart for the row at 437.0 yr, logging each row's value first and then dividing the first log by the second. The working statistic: 1.01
